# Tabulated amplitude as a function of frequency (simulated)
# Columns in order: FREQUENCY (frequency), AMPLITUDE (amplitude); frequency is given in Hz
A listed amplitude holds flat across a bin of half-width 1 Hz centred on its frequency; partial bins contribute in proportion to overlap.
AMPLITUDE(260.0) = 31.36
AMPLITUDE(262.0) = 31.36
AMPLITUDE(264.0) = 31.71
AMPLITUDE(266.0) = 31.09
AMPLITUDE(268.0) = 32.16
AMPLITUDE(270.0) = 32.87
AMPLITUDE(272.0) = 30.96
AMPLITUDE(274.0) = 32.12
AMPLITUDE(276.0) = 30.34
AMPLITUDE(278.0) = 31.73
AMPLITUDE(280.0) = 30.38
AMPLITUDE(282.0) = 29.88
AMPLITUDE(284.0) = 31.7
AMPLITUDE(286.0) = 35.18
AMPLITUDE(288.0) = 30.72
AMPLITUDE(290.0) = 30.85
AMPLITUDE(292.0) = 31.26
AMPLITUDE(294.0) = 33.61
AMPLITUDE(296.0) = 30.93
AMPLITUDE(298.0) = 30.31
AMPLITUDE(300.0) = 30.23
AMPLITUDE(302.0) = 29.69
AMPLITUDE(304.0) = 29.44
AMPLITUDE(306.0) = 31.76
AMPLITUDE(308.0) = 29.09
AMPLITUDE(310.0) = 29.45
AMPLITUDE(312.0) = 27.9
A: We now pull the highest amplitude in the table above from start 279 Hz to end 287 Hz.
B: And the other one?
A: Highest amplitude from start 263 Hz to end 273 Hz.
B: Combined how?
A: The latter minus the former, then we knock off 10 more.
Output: -12.3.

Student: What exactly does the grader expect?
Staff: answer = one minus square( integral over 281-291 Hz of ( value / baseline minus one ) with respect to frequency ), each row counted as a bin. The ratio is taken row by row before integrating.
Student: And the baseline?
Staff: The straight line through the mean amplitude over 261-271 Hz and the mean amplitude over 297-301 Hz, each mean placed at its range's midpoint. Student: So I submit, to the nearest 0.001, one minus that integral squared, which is 0.936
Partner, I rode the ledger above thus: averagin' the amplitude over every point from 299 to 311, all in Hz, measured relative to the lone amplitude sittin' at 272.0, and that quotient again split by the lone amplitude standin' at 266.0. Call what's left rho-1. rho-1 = 0.0311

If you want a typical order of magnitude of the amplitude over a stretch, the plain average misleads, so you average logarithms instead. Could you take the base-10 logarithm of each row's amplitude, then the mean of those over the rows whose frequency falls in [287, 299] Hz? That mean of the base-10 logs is 1.50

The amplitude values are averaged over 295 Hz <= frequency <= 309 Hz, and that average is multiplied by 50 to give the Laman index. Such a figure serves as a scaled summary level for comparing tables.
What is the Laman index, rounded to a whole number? 1510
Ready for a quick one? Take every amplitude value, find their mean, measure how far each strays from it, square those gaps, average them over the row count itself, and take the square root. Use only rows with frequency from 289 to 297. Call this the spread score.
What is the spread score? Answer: 1.1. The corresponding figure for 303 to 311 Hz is 1.1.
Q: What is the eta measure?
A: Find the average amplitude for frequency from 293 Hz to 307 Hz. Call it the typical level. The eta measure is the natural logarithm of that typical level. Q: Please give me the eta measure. 3.43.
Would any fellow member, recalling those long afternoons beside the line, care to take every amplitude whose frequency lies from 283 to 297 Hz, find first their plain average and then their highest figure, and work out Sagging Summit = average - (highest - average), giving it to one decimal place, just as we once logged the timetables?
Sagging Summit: 28.9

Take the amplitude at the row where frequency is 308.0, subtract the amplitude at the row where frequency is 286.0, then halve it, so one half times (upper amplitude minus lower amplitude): -3.0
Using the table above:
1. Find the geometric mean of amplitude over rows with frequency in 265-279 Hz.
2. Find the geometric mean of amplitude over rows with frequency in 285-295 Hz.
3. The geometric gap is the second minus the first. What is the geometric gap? 0.7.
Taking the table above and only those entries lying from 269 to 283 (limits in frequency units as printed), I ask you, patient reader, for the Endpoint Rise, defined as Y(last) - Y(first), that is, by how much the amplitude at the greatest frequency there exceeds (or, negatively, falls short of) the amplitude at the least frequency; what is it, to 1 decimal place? -3.0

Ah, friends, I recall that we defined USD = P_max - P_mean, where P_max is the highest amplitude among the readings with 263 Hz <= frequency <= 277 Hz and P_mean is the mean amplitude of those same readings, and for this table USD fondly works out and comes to 1.3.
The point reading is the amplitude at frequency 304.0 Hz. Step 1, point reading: 29.44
